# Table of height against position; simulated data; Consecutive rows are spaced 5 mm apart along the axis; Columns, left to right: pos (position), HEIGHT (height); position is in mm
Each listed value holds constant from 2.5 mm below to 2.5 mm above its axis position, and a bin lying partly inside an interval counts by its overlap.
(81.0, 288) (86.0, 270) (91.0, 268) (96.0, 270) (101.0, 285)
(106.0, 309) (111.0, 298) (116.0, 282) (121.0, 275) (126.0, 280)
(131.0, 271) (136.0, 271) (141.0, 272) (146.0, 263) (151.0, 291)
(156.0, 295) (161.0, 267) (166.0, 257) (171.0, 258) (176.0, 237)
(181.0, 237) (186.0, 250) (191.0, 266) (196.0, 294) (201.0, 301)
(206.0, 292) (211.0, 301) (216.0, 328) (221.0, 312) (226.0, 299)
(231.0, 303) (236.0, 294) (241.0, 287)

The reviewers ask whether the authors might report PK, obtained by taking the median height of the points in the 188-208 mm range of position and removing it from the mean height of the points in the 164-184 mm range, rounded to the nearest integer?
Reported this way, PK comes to -46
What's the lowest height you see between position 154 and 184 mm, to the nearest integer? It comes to 237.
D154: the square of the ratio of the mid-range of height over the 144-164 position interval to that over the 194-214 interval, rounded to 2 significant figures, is 0.89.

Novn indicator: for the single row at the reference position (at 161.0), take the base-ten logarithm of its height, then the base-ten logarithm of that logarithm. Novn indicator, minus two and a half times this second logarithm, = -0.962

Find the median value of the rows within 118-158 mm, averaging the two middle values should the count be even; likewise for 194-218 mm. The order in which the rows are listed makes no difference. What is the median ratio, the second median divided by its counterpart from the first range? 1.10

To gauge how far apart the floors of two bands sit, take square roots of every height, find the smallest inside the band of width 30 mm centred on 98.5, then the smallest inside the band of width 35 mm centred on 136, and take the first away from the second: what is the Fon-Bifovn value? -0.15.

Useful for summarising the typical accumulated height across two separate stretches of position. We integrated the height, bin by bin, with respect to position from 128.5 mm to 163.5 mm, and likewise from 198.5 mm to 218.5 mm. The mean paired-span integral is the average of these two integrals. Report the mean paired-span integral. 7880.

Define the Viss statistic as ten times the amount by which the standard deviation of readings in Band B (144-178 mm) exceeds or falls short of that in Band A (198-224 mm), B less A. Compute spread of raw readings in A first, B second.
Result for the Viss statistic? 64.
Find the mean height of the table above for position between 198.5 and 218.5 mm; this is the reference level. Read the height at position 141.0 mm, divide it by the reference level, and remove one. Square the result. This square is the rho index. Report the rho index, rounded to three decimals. 0.012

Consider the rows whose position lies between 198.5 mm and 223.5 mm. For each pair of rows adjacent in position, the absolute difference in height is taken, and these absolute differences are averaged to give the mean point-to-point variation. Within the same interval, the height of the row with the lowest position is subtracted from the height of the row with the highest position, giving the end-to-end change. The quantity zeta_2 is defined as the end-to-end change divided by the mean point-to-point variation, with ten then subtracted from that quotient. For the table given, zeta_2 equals -9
